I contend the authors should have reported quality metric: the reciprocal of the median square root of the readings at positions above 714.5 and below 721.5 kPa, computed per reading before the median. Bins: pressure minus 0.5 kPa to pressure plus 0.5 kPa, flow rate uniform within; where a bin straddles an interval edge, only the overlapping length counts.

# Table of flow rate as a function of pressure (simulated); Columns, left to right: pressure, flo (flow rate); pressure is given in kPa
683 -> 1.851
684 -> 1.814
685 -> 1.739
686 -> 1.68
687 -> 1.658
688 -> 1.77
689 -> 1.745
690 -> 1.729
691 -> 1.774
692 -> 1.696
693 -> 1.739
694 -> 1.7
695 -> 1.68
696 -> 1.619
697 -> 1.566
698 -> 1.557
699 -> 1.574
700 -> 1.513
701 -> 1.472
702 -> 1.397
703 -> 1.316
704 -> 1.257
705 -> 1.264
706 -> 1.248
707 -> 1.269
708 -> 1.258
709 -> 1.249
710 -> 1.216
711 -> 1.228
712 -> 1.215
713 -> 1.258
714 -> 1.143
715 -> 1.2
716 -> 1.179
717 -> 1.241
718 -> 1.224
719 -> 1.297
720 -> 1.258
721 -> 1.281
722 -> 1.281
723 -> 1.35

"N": 0.898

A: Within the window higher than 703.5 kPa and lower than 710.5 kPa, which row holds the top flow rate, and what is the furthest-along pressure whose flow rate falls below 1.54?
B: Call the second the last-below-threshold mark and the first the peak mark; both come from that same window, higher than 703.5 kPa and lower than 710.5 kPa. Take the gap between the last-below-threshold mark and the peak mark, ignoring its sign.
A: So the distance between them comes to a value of 3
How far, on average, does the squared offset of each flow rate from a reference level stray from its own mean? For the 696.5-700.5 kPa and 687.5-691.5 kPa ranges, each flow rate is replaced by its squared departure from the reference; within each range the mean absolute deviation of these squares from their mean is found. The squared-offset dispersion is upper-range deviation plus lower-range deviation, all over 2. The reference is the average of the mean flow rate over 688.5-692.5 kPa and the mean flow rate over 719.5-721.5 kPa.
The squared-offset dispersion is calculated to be 0.005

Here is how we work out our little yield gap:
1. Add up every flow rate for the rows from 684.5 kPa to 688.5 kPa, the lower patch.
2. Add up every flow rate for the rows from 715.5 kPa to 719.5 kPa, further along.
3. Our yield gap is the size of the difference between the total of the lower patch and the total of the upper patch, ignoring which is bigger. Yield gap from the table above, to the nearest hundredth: 1.91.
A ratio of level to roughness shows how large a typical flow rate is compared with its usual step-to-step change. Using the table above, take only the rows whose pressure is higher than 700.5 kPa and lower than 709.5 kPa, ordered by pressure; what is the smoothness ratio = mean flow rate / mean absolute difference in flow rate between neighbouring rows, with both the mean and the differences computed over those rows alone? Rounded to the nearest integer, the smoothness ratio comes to 37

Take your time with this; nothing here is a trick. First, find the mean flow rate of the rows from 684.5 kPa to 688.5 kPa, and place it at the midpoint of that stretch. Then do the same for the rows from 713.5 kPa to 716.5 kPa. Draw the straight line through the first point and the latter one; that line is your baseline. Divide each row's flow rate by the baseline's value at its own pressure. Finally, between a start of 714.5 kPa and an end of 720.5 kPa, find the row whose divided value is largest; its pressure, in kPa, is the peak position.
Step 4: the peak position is 719 kPa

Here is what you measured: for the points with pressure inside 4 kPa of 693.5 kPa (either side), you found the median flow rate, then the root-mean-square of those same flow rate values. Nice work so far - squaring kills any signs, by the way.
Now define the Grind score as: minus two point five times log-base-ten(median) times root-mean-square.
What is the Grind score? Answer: -1.0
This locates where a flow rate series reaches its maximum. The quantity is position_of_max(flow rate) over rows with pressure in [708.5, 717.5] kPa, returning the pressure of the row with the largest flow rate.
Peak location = 713 kPa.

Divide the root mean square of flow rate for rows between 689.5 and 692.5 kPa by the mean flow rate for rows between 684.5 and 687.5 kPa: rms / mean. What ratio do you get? 1.02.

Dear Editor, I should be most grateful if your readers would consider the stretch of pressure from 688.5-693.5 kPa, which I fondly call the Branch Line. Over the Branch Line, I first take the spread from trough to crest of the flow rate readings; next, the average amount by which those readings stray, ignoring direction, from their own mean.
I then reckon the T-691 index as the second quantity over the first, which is 0.25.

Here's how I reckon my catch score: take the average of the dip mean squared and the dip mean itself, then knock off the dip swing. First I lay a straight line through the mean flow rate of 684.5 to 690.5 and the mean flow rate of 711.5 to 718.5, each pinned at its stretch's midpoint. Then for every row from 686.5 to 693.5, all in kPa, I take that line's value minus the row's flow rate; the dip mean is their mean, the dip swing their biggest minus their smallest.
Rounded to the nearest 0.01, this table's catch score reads -0.22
